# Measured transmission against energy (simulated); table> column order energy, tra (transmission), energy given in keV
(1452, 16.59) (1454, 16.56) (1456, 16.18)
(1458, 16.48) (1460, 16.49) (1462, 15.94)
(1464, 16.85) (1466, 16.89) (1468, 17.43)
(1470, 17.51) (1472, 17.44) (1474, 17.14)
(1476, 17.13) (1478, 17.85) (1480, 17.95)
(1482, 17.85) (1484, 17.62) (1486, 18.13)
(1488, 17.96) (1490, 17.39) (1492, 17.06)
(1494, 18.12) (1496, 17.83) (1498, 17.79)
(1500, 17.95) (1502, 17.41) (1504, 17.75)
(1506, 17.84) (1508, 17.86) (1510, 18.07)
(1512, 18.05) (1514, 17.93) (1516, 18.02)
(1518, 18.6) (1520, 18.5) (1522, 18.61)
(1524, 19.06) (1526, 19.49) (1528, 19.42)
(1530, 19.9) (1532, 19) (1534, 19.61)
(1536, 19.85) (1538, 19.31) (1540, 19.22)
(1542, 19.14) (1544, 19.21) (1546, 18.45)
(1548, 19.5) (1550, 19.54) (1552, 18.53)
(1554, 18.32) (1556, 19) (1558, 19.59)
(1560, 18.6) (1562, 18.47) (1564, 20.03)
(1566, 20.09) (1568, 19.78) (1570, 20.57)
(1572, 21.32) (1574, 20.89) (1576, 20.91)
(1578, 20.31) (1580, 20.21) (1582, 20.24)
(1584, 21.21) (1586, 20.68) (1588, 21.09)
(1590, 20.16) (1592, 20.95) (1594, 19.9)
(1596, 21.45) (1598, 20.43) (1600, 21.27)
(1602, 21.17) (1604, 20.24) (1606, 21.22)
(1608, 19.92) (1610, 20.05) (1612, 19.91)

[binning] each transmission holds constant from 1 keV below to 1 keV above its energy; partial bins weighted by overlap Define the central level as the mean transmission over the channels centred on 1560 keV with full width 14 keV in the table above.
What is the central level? 19.2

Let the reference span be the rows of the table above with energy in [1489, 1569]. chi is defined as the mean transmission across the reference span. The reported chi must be 18.7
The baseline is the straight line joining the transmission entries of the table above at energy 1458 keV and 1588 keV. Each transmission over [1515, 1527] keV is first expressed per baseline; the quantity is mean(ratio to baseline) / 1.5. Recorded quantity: 0.667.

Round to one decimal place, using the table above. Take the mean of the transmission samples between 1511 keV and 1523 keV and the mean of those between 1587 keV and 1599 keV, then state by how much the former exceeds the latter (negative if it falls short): -2.4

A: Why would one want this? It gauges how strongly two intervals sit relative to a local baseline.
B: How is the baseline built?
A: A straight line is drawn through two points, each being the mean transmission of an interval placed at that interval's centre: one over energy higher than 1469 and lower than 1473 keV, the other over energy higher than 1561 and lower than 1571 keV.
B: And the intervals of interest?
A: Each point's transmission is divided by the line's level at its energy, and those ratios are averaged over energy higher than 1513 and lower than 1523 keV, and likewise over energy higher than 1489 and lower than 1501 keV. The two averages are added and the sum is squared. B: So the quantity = 3.86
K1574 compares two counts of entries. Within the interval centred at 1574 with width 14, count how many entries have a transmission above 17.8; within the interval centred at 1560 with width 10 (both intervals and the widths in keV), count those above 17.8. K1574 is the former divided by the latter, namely 1.4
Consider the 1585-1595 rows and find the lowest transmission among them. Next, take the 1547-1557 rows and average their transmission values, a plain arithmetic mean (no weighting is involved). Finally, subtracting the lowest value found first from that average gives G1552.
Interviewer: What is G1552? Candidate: -0.9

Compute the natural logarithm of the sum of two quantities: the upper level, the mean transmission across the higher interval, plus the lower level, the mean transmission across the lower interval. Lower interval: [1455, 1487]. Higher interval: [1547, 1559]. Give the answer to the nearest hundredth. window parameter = 3.59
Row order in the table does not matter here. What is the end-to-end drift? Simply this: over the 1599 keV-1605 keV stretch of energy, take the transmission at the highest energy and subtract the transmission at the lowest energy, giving -1.0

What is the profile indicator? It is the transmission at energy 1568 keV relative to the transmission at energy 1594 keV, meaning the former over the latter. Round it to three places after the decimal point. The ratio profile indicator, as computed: 0.994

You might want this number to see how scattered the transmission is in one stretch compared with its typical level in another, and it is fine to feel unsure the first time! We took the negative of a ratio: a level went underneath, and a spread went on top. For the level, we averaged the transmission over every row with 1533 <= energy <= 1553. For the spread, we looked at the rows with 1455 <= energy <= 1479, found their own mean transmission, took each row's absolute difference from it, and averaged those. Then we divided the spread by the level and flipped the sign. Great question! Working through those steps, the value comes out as -0.025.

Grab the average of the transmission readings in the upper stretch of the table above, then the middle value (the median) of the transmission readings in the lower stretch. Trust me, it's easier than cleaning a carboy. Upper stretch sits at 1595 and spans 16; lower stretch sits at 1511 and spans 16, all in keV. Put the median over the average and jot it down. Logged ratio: 0.86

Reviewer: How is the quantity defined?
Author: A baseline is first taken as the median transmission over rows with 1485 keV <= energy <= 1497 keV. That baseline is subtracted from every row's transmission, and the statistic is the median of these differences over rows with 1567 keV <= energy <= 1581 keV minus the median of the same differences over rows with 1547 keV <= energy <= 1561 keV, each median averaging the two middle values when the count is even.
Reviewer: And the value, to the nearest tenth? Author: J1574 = 1.6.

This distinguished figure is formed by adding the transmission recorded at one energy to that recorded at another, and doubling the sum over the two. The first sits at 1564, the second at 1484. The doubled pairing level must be 75.3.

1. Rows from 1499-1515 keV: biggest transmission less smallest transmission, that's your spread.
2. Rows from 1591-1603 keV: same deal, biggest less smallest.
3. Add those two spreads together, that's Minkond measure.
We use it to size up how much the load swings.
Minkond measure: 2.2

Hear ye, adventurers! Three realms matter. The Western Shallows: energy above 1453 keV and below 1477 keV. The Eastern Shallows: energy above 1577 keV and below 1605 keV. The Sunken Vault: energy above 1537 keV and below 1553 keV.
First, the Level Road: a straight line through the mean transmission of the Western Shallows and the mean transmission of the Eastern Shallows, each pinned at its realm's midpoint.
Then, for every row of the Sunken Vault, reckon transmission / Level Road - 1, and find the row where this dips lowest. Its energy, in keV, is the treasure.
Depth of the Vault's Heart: 1552 keV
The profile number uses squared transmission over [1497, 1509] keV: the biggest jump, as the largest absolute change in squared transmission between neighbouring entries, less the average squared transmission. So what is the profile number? -297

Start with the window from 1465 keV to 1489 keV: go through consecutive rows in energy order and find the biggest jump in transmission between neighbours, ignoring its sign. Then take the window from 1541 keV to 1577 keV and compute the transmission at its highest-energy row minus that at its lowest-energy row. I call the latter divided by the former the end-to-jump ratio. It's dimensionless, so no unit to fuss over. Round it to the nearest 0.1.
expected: 2.5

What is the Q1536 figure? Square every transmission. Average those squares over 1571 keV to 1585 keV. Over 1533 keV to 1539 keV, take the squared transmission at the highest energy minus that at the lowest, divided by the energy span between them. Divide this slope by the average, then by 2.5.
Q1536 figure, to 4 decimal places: -0.0027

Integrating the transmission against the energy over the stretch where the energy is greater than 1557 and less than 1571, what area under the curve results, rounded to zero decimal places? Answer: 274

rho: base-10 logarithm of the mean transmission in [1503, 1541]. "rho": 1.27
